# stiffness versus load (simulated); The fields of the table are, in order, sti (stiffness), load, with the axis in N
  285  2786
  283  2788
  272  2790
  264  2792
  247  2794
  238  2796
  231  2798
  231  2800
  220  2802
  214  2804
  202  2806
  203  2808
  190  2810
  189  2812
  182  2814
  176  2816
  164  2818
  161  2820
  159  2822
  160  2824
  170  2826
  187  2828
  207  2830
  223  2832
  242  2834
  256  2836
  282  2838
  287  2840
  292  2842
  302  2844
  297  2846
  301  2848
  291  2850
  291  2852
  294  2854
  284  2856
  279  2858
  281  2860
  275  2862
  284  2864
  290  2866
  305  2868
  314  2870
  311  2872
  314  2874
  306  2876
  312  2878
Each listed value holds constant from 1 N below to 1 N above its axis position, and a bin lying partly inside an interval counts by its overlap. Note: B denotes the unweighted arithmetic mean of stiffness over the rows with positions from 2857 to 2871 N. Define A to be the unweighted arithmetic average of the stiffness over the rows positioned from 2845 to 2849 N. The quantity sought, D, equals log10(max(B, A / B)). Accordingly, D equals 2.462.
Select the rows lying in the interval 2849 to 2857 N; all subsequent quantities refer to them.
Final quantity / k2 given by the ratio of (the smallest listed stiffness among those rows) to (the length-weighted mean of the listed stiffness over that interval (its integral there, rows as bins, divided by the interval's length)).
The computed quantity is 0.979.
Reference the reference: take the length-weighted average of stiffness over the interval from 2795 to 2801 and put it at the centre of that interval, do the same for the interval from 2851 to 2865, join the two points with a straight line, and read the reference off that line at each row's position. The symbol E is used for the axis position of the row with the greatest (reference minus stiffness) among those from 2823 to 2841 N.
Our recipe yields 2824 N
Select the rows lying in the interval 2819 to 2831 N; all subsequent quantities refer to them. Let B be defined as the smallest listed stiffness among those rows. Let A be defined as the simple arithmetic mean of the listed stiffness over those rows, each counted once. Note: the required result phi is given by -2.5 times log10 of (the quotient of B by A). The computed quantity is 0.10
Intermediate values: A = 174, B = 159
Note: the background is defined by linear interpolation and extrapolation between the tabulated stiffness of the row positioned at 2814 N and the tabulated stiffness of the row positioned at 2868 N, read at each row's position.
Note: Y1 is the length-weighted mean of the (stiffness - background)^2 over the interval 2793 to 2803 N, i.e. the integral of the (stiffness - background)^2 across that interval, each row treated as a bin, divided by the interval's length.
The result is 7949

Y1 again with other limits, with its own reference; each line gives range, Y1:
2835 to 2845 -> 1905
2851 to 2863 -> 215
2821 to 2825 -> 1852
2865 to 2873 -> 35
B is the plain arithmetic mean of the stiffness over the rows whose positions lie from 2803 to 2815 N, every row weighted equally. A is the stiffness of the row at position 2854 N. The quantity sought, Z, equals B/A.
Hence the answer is 0.67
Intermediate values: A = 294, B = 197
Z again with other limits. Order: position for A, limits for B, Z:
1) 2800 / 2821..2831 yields 0.76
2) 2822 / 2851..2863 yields 1.79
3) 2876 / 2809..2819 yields 0.59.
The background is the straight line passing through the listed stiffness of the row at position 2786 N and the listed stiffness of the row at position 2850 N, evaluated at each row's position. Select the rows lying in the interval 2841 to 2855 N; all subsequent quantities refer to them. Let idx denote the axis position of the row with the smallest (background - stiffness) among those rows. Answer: 2844 N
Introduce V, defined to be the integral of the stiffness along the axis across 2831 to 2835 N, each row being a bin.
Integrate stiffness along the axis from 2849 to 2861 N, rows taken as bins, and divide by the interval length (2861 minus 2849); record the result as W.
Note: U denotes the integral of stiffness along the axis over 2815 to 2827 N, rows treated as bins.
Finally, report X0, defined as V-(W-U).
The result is 2623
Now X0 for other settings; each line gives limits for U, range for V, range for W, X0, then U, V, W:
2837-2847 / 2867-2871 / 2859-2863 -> 3880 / 2920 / 1238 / 278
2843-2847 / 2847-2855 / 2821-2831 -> 3375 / 1198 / 2354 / 177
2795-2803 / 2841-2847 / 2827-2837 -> 3399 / 1840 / 1782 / 223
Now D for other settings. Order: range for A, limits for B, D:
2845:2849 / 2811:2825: 2.231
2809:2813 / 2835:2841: 2.439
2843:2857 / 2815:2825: 2.215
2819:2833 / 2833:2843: 2.434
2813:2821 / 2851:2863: 2.453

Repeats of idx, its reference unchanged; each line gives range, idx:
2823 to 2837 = 2836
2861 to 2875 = 2870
